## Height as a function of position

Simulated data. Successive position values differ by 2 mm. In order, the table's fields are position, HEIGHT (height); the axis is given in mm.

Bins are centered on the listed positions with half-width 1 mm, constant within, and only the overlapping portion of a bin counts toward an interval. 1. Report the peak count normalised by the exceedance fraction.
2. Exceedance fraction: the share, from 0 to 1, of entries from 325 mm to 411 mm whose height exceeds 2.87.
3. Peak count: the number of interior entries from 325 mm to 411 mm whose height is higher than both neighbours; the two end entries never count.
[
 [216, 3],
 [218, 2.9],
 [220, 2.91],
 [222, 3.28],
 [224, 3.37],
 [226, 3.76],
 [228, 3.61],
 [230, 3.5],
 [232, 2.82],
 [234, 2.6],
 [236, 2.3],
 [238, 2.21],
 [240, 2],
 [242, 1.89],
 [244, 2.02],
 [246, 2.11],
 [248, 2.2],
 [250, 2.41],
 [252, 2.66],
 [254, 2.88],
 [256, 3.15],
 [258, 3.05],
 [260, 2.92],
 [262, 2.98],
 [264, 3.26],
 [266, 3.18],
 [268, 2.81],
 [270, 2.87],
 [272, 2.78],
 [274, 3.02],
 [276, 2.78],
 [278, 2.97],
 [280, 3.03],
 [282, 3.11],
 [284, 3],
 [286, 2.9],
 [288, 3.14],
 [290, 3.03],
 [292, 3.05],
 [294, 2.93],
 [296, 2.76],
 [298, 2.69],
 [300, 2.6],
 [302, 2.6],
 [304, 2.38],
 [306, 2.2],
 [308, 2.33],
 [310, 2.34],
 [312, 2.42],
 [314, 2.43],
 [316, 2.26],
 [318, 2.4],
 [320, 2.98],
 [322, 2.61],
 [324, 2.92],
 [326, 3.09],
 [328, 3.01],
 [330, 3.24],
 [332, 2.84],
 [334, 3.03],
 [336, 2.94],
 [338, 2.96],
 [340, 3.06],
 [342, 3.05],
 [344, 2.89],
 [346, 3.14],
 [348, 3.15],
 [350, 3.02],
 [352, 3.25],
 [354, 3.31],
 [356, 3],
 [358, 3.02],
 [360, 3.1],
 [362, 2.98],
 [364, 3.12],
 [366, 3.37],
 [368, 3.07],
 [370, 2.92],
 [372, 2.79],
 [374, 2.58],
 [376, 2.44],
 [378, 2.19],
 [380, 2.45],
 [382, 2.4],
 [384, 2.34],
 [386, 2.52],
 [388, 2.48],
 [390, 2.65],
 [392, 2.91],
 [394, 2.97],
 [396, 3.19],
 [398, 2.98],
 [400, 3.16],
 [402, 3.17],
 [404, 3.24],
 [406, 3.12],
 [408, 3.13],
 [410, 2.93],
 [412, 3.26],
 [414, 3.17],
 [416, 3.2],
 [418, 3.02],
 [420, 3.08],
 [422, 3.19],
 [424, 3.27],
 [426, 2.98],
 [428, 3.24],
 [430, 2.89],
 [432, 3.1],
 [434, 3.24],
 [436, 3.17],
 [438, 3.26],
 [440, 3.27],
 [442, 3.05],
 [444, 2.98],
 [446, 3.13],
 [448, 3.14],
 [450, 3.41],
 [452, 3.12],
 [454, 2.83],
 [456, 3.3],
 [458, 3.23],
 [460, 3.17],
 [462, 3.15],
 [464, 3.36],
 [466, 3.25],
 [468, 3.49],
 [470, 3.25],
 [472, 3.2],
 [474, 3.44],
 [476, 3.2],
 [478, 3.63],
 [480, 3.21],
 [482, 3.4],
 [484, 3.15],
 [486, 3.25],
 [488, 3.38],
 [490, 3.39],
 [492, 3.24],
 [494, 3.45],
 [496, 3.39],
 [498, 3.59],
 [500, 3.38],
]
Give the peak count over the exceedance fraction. 16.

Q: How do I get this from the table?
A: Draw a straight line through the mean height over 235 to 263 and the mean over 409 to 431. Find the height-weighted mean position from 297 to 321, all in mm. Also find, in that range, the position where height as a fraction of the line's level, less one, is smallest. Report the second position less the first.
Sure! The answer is -3.0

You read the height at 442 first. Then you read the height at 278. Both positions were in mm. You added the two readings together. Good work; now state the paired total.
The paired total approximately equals 6.02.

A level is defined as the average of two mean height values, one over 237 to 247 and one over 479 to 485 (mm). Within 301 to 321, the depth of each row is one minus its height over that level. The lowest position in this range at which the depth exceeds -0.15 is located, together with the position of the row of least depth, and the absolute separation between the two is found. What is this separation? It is 18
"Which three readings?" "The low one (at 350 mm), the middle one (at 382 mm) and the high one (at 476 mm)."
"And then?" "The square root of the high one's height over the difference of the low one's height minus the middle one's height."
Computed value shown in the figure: 2.3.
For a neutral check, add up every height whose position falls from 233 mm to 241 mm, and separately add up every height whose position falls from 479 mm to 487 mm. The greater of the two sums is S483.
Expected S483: 13.0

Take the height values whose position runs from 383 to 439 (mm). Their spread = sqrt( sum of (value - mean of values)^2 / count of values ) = 0.25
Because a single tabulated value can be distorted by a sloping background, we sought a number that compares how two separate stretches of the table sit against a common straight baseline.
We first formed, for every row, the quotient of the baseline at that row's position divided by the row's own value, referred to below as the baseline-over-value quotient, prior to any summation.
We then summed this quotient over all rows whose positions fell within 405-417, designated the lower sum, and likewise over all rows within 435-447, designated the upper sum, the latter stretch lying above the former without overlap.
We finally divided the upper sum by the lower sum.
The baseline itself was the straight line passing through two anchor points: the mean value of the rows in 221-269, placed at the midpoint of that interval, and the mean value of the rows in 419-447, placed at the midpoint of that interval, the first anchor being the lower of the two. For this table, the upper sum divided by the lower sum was 1.02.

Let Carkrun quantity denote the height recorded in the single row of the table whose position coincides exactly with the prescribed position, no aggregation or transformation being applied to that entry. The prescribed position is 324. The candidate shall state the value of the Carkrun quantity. 2.92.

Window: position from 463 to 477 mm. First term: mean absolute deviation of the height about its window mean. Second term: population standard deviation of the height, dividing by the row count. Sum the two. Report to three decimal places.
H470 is 0.209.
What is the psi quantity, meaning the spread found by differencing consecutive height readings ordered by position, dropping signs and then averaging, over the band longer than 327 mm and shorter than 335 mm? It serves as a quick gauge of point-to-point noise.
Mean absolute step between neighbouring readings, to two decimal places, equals 0.27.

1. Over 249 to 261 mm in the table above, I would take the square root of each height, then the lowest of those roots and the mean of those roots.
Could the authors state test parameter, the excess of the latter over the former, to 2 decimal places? 0.13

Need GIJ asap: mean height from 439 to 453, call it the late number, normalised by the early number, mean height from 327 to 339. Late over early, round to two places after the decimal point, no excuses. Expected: 1.05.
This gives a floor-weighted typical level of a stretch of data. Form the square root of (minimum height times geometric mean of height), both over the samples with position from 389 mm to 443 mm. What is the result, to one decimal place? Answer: 2.9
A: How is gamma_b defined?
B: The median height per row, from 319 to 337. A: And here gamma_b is 3.0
